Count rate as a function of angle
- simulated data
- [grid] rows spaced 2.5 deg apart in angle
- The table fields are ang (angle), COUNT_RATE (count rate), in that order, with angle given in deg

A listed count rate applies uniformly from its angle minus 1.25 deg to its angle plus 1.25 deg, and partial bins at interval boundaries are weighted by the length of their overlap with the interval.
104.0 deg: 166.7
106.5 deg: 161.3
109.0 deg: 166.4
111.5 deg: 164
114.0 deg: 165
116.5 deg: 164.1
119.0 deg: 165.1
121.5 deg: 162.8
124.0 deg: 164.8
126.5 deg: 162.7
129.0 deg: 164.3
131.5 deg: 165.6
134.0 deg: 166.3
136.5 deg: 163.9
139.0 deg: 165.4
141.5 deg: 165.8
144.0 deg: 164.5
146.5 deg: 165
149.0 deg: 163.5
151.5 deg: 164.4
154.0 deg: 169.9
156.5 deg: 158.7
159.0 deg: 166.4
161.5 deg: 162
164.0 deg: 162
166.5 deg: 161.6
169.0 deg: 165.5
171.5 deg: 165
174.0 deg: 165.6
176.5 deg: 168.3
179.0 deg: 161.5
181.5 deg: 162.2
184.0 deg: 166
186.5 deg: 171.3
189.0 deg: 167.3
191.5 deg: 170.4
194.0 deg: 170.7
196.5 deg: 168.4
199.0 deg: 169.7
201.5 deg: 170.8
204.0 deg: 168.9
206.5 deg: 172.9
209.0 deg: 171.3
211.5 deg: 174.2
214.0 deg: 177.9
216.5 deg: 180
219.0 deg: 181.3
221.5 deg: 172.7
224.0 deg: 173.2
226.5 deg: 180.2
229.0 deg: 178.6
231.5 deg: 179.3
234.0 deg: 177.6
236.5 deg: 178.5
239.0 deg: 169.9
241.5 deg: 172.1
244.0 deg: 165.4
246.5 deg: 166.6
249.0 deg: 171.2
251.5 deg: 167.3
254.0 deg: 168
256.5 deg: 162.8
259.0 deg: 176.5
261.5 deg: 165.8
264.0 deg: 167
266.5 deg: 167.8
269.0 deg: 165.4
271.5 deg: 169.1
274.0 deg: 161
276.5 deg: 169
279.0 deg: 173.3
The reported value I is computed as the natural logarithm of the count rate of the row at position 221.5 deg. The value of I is 5.15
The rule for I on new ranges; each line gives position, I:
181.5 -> 5.09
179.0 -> 5.08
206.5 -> 5.15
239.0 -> 5.14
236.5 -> 5.18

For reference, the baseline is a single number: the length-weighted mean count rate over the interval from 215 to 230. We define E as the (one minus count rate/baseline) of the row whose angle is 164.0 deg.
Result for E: 0.09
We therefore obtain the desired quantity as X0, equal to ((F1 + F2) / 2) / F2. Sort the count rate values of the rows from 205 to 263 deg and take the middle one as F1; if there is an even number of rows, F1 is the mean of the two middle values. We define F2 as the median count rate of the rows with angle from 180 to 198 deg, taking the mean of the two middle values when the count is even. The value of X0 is 1.013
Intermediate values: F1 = 172.9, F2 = 168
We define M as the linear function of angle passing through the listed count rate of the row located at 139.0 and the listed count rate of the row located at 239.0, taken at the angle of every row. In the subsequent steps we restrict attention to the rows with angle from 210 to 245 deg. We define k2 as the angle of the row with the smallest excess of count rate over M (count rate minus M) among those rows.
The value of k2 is 244.0 deg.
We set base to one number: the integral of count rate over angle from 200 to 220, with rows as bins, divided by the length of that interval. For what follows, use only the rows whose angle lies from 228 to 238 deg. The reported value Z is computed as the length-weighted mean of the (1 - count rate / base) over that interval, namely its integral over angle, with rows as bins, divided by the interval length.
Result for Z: -0.022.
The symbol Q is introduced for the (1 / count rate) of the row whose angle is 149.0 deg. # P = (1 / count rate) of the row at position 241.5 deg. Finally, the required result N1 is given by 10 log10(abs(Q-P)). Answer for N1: -35.1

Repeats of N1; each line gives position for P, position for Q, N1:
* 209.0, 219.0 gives -34.9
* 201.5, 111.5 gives -36.1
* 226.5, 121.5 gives -32.3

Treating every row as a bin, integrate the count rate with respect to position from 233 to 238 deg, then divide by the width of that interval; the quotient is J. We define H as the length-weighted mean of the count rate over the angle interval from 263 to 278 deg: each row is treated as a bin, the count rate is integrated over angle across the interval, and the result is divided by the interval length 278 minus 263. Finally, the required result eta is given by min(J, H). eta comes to 167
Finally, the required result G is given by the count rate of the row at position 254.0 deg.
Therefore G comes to 168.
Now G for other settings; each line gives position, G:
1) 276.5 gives 169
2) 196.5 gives 168.4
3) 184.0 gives 166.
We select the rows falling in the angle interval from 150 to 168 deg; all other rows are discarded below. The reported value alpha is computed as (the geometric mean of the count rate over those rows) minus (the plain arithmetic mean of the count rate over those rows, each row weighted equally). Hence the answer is -0.0353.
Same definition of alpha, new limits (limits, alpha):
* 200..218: -0.0390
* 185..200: -0.0057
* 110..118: -0.0006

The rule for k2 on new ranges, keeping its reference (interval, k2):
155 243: 156.5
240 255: 244.0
